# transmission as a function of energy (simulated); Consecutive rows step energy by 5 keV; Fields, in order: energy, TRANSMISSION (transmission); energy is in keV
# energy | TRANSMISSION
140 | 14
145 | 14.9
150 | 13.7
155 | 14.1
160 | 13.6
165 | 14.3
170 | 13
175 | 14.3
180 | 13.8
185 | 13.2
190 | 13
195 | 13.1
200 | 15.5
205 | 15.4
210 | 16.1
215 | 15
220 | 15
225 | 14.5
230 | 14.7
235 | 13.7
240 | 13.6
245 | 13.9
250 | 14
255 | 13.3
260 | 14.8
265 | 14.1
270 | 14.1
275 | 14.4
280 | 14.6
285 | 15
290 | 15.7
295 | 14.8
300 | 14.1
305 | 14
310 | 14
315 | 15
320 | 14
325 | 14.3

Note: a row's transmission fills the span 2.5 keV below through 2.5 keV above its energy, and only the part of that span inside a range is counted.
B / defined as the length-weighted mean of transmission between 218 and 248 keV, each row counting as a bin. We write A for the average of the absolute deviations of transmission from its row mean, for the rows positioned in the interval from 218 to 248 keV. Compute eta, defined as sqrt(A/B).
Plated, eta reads 0.1875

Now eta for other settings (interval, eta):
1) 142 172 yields 0.1893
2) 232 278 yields 0.1520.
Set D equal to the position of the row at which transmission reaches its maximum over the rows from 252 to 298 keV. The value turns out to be 290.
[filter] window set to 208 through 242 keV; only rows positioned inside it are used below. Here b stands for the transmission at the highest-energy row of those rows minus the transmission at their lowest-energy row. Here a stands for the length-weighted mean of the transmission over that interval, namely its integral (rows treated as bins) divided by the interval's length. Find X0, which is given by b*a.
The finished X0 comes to -37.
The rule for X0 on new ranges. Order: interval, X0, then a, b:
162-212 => 25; 14.1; 1.8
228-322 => -10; 14.3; -0.7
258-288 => 3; 14.5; 0.2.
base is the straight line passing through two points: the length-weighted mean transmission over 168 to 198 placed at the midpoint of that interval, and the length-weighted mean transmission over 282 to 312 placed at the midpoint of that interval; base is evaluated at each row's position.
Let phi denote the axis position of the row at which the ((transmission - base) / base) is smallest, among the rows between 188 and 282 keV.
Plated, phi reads 255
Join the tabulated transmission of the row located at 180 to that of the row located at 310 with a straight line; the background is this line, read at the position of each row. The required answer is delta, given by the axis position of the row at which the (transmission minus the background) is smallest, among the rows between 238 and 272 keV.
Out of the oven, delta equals 255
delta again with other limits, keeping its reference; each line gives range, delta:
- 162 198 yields 190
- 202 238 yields 235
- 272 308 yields 305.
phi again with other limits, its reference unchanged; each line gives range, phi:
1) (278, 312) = 310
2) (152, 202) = 190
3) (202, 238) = 235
